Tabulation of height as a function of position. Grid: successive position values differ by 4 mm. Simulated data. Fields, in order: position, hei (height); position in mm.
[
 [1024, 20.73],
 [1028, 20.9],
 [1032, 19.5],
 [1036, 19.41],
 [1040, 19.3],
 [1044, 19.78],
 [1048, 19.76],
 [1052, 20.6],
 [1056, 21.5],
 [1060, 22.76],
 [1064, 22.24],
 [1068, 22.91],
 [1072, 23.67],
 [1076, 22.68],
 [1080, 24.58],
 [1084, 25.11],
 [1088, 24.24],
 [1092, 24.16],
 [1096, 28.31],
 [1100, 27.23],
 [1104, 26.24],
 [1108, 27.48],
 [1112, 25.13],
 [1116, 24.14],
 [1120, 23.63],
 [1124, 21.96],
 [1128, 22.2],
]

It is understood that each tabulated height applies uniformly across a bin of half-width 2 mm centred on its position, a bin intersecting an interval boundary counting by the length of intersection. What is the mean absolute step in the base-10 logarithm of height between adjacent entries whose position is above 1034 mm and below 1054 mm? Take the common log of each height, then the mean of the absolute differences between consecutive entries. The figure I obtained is 0.0079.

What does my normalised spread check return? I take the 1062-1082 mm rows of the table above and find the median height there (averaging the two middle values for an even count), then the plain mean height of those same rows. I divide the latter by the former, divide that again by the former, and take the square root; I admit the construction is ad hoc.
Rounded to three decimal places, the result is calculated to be 0.210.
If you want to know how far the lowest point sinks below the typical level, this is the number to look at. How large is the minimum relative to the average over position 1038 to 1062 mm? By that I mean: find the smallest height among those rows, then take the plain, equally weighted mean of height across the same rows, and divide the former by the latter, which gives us 0.936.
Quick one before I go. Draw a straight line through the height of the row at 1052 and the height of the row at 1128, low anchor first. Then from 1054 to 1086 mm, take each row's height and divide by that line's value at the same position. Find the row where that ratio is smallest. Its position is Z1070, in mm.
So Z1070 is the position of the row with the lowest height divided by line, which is 1056 mm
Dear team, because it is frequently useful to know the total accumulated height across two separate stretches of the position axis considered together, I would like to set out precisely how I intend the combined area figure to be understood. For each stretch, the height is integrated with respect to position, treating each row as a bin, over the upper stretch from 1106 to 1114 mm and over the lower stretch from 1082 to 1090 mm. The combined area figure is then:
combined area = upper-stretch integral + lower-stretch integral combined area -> 408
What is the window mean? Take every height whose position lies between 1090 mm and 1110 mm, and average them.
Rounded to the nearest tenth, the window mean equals 26.7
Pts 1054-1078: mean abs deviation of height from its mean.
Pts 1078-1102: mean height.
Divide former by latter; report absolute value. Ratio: 0.020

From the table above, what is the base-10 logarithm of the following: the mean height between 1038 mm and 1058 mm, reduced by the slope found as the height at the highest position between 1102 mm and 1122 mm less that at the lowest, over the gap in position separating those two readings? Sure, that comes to 1.309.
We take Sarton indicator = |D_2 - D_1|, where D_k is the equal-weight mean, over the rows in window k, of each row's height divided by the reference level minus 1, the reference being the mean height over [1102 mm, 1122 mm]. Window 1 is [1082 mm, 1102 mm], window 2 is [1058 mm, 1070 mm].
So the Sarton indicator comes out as 0.13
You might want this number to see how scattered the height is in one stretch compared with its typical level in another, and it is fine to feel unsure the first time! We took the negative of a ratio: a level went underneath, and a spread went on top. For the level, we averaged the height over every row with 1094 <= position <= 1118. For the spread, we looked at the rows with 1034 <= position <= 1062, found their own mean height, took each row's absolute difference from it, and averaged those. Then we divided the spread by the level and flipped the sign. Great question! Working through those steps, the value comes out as -0.038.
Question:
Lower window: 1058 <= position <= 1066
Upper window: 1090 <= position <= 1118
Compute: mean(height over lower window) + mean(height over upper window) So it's 49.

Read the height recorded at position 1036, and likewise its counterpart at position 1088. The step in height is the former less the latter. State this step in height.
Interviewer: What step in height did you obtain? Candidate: -4.8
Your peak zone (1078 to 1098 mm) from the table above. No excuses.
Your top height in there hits 28.31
